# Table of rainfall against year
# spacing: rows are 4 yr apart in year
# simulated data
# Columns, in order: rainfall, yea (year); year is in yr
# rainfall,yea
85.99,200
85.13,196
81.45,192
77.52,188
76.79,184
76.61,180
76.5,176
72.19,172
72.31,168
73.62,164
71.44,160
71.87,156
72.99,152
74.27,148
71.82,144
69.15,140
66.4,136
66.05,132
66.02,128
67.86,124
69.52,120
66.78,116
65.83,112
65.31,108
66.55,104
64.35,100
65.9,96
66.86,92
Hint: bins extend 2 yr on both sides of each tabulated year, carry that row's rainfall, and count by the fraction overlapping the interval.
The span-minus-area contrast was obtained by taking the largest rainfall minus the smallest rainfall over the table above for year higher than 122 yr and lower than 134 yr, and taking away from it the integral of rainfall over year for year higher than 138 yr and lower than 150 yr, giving -859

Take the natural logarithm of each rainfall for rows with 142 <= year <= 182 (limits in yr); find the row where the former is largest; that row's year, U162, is 180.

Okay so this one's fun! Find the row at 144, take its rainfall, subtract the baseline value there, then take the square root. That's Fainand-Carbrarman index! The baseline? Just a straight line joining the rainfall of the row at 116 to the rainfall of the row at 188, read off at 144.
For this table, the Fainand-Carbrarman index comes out 0.93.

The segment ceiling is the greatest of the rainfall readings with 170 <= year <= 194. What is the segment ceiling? 81.45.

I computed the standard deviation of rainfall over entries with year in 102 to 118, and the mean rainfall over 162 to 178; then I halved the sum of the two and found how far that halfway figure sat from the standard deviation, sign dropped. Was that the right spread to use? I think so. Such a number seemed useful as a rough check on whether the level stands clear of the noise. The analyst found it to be 36.5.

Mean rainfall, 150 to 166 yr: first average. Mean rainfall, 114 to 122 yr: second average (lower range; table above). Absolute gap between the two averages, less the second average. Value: -64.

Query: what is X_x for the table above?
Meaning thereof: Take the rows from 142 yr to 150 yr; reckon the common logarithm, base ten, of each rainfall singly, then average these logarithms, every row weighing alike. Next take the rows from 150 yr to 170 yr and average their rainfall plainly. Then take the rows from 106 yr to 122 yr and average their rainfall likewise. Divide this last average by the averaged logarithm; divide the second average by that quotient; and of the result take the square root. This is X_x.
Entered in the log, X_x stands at 1.42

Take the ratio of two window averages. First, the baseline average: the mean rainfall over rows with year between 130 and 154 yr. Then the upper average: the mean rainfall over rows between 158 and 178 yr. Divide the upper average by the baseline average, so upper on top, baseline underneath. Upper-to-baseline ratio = 1.04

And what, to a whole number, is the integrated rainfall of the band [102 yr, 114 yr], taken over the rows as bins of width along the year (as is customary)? 791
